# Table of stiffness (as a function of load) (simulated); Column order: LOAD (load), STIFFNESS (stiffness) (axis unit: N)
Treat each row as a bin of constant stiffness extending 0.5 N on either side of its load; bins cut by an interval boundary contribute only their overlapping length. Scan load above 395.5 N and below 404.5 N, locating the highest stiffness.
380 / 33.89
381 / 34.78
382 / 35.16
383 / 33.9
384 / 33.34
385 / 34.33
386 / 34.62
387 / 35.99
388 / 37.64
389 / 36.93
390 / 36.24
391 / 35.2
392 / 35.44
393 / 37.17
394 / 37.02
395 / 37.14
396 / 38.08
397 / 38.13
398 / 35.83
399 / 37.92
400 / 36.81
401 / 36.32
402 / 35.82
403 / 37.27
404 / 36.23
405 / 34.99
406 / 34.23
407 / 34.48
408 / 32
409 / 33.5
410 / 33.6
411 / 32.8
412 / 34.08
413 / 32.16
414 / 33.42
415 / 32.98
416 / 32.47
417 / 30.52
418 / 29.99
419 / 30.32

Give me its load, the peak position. 397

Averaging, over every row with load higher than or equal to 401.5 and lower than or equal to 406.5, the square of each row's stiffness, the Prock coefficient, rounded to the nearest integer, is 1276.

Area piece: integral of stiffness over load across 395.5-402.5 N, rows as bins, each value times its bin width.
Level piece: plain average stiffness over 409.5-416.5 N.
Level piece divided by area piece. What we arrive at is 0.128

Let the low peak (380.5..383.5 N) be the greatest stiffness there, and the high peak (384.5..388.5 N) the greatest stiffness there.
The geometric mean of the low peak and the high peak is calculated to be 36.4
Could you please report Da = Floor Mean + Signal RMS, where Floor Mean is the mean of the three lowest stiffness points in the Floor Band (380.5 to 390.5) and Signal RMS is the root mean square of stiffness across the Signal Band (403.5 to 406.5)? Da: 69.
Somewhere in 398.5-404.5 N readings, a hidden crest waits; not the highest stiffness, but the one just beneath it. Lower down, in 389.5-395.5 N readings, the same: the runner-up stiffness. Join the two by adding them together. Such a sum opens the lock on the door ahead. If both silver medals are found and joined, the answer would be 74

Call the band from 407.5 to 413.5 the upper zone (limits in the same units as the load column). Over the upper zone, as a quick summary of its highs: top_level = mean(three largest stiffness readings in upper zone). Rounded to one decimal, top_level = 33.7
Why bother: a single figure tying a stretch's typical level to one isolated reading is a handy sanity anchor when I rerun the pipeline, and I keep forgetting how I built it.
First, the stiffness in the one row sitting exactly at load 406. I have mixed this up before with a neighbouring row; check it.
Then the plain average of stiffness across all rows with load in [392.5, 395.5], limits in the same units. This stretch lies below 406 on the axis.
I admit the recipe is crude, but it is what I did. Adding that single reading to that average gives 71.3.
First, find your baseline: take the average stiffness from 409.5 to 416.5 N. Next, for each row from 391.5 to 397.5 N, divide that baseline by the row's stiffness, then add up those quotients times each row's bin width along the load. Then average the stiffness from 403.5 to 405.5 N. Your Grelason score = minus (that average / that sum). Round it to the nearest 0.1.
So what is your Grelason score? -6.7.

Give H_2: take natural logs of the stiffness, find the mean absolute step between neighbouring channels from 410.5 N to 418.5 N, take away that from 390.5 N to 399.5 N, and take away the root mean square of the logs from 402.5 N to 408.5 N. -3.54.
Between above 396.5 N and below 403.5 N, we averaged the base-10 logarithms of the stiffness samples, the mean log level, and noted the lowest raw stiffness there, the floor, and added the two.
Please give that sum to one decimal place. 37.4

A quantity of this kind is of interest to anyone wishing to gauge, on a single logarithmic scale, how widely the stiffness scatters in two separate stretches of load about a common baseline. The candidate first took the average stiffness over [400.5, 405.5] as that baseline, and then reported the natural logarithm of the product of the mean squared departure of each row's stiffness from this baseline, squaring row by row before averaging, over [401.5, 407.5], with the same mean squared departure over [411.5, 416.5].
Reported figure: 2.7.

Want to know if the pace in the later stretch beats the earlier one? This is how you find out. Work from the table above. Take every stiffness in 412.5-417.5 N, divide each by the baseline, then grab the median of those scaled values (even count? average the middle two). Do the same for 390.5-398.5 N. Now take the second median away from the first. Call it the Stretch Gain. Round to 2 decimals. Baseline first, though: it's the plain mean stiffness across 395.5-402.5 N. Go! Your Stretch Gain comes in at -0.12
